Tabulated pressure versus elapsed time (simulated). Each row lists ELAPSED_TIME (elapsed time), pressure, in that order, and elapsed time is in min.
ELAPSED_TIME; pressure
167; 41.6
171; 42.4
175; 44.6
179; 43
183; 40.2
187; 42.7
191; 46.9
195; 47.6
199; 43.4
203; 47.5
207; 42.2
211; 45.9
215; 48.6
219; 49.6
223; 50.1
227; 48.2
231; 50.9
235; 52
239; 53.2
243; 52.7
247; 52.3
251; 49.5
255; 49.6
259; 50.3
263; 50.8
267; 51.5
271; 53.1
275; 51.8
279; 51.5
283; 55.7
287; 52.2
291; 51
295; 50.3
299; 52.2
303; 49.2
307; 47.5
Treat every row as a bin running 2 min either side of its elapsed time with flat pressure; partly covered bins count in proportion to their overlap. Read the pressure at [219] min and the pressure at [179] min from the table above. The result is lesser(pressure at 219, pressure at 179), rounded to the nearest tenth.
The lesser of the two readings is 43.0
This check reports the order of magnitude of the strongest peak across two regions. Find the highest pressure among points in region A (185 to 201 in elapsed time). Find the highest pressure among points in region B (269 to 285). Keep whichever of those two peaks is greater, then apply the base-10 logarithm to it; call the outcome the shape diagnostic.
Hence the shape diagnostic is 1.75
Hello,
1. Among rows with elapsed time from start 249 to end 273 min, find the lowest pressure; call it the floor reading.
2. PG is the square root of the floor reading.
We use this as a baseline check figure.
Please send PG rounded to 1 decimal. 7.0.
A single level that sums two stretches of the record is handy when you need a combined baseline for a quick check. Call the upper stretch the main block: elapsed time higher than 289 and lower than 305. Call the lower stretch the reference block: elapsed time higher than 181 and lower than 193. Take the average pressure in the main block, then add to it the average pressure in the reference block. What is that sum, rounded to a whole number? 94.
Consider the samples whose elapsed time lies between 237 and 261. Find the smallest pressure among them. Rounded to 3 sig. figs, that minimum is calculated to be 49.5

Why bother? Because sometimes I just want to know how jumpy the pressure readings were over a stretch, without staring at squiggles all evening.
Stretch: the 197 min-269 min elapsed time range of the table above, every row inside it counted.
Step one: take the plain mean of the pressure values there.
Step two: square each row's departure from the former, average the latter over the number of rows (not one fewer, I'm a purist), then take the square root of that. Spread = 2.9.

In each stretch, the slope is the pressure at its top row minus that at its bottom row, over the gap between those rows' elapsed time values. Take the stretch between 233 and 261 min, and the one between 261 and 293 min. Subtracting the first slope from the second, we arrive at 0.08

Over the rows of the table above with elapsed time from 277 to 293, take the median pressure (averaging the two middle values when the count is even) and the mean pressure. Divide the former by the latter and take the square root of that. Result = 0.99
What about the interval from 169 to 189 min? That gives 1.00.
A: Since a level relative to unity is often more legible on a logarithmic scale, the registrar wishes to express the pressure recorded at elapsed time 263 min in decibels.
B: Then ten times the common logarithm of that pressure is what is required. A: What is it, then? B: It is 17.06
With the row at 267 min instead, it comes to 17.12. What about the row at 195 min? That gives 16.78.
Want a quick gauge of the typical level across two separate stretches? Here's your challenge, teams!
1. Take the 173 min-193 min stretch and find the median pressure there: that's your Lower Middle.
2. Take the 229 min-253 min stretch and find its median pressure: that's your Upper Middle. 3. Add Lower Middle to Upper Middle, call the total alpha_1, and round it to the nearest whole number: 95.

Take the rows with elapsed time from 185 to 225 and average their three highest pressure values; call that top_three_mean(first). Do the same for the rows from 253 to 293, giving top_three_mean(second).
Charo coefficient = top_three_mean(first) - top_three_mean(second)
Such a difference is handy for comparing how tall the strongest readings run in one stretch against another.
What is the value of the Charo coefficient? -4.2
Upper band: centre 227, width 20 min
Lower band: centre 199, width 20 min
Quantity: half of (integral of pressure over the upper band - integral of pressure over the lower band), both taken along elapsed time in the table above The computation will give 46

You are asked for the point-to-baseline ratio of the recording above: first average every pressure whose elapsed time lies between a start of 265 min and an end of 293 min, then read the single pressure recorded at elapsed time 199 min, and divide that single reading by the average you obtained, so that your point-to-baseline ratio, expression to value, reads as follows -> 0.83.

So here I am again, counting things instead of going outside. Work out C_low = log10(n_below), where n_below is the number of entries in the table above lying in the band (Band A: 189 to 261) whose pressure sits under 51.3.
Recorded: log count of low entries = 1.1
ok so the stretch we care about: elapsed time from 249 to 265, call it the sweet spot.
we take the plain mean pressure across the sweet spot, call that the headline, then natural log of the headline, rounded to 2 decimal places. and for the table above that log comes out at 3.91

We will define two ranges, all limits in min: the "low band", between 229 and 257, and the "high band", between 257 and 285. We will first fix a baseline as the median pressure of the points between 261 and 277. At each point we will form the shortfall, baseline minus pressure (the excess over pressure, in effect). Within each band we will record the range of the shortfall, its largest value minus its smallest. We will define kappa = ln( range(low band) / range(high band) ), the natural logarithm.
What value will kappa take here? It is -0.4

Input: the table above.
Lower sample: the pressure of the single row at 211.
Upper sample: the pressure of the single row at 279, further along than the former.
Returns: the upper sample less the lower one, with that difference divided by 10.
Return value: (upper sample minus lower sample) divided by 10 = 0.56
